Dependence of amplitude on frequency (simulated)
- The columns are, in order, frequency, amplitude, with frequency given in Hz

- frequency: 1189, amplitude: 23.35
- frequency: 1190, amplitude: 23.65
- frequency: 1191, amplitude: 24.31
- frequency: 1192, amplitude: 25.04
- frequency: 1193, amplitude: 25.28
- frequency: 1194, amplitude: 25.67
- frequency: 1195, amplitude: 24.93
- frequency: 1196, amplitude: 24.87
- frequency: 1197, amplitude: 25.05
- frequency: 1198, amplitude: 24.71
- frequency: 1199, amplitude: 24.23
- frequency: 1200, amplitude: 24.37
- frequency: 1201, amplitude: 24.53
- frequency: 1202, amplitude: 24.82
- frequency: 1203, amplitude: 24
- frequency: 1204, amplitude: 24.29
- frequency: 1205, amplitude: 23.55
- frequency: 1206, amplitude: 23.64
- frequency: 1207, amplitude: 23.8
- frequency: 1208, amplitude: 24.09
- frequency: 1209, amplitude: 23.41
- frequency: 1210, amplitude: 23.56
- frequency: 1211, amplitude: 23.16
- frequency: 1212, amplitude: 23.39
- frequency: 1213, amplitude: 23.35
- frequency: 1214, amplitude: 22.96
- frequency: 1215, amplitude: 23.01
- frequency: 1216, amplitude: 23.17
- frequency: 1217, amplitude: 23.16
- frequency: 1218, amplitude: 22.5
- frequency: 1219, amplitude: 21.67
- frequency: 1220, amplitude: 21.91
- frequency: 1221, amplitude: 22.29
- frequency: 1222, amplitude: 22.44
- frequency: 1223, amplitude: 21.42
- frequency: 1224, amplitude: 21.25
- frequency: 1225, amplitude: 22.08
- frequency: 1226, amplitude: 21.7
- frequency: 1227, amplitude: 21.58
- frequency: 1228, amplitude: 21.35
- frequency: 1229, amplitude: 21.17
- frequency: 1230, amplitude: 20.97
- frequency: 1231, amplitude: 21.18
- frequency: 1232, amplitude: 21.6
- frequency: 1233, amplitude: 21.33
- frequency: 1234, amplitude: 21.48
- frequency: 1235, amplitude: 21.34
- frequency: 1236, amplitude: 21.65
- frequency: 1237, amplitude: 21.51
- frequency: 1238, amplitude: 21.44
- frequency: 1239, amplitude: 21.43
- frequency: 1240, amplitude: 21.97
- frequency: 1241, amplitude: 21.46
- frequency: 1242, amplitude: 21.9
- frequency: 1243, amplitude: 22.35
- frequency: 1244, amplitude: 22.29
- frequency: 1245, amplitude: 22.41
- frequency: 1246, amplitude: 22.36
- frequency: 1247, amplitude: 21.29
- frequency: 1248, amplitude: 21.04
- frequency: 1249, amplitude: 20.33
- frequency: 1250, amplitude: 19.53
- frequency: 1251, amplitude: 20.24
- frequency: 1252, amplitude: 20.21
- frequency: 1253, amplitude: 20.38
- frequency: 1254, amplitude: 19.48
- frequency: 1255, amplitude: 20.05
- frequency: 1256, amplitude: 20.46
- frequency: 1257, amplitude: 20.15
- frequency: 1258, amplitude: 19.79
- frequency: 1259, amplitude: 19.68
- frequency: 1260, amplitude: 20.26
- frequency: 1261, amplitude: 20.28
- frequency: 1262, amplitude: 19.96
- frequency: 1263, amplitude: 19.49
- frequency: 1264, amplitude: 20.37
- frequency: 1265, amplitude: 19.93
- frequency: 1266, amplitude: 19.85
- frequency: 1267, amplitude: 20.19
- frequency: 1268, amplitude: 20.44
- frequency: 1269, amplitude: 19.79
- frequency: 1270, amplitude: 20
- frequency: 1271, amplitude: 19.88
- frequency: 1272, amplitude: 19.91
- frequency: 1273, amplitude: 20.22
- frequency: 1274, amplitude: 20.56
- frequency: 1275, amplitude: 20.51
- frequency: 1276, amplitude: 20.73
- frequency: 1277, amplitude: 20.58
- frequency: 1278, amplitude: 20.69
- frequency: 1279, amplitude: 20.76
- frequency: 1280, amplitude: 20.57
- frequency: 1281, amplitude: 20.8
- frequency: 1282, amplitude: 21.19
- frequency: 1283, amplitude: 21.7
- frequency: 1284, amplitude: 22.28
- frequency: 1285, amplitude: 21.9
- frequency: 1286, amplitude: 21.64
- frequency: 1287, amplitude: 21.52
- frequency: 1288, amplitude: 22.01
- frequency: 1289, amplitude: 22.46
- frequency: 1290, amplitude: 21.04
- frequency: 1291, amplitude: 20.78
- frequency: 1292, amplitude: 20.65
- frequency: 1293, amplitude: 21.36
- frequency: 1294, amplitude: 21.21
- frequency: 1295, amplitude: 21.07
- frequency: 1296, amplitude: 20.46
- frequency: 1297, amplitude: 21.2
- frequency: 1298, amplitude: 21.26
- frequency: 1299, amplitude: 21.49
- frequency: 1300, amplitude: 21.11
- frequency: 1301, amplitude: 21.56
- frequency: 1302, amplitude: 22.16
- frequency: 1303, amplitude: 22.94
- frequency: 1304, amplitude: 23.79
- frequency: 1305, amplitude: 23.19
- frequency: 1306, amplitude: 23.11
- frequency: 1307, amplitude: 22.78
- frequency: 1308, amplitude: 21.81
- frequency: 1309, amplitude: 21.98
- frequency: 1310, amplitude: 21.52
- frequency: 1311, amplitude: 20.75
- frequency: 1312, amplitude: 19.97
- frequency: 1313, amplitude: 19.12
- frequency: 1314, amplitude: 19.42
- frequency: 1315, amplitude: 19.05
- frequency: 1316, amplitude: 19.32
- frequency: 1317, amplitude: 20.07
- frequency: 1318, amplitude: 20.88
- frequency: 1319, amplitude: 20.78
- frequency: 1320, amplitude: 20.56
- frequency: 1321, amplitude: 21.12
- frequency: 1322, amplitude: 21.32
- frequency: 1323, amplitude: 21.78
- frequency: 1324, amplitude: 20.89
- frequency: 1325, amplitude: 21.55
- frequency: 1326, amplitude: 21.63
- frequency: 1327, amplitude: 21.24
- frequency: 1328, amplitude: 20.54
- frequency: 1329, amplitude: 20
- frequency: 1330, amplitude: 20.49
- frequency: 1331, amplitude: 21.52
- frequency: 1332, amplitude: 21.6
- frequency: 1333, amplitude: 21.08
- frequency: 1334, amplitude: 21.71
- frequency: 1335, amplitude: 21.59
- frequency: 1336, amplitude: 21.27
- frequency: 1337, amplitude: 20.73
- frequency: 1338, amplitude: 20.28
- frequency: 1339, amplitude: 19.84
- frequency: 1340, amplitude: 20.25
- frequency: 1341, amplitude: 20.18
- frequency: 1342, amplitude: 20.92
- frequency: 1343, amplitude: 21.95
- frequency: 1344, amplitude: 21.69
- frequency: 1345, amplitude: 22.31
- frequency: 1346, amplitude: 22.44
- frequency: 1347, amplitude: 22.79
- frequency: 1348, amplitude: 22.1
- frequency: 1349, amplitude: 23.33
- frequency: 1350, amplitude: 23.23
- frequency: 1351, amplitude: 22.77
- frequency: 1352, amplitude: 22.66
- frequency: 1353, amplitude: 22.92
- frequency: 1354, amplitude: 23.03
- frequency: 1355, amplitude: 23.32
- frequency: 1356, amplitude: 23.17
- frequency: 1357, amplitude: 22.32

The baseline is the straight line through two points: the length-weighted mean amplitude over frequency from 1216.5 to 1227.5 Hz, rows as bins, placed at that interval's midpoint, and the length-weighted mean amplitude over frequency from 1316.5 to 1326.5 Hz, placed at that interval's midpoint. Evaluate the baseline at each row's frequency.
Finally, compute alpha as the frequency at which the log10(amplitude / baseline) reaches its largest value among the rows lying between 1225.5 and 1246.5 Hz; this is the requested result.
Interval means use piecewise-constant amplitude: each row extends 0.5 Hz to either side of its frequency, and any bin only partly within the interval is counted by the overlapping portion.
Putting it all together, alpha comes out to 1245 Hz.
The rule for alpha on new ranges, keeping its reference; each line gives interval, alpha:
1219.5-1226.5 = 1222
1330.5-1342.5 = 1334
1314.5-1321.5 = 1321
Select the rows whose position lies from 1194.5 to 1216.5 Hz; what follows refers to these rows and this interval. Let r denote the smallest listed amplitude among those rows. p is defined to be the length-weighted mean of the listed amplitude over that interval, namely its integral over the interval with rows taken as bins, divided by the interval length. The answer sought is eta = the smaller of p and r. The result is 23.0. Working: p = 23.9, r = 22.96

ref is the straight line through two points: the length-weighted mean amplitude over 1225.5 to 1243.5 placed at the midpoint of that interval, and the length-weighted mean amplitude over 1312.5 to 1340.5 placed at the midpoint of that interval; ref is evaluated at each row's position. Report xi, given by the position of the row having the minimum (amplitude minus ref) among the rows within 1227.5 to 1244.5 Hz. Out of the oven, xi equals 1230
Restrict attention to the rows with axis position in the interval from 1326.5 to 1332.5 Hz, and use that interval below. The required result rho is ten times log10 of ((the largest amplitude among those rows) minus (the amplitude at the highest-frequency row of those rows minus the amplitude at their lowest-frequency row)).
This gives 13.3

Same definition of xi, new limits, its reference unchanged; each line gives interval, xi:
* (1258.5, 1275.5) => 1263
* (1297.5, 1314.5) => 1313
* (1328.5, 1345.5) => 1339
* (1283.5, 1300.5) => 1296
